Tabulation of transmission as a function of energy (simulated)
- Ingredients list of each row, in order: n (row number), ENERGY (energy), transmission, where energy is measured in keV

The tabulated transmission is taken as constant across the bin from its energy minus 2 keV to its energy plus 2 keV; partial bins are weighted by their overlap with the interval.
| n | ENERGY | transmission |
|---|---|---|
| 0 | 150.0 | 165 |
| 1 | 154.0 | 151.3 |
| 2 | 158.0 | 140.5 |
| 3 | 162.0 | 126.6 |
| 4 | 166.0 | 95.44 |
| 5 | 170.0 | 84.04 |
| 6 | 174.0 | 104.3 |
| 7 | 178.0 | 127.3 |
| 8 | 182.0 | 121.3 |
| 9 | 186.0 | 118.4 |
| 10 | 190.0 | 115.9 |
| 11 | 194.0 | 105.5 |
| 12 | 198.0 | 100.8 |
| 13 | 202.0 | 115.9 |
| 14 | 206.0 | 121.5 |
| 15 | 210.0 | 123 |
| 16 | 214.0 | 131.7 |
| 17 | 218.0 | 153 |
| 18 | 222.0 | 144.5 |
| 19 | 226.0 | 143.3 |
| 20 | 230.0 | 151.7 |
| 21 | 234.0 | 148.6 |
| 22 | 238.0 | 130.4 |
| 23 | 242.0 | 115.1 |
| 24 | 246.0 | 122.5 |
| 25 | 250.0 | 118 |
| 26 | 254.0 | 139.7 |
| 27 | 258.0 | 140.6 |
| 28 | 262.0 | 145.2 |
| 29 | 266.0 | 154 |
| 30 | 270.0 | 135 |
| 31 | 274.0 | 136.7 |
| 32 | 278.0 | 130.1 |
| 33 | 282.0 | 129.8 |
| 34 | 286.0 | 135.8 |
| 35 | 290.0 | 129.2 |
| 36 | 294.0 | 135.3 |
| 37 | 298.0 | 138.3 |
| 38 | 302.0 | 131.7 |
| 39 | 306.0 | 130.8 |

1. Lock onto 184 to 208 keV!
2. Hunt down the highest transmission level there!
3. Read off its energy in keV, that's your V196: 206.0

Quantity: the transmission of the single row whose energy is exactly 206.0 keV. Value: 121.5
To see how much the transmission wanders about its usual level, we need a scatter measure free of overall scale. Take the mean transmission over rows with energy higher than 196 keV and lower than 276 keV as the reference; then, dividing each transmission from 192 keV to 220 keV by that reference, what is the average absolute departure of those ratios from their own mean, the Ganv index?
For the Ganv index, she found 0.092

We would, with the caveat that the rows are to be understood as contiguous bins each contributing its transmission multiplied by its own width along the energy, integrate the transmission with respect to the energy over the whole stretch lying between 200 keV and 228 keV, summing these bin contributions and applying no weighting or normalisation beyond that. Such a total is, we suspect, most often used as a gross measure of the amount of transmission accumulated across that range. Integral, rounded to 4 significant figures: 3732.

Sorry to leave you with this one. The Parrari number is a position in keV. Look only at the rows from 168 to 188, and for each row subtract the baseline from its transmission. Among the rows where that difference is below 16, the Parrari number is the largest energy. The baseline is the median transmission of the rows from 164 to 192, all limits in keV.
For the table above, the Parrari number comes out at 186.0 keV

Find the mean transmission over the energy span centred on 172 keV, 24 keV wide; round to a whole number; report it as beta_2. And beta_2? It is 110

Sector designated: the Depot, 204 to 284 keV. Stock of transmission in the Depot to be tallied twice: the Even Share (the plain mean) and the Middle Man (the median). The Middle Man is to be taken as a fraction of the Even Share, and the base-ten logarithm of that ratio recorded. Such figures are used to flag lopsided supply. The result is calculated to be 0.0004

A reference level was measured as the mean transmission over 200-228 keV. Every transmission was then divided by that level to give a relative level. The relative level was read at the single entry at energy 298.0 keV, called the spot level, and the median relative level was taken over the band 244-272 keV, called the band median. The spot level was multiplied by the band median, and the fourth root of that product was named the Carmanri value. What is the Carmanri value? 1.02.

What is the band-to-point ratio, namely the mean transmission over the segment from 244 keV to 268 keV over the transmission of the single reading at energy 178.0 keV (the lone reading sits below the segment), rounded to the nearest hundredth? 1.07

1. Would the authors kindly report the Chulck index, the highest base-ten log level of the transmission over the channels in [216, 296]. 2.19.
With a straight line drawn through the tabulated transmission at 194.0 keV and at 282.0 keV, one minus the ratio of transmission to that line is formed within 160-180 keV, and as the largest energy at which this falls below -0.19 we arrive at 178.0 keV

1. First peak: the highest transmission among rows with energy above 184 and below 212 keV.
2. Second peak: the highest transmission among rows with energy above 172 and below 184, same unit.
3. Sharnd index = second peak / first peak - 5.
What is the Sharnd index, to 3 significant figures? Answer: -3.97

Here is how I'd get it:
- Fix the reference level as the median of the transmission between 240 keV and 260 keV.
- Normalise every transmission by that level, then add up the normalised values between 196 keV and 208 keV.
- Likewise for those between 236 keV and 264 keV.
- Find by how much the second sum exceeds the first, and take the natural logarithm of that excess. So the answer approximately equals 1.54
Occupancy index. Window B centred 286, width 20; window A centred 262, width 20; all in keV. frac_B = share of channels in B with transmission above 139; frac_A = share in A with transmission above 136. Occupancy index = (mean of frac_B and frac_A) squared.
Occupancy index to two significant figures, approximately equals 0.16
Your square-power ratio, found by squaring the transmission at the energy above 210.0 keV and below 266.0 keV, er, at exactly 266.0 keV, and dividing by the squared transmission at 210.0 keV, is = 1.6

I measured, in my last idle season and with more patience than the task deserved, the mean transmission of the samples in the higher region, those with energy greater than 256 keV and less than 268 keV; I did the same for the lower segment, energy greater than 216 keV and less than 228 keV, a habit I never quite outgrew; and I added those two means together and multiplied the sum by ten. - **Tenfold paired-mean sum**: 2935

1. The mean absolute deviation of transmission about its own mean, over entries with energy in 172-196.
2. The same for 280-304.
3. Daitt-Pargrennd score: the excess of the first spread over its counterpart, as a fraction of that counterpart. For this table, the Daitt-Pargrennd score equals 1.3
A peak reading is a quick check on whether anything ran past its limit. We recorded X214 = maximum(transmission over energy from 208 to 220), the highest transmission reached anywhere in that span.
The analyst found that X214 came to 153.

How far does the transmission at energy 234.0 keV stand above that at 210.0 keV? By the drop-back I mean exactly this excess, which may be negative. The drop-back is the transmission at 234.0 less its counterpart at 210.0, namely 26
